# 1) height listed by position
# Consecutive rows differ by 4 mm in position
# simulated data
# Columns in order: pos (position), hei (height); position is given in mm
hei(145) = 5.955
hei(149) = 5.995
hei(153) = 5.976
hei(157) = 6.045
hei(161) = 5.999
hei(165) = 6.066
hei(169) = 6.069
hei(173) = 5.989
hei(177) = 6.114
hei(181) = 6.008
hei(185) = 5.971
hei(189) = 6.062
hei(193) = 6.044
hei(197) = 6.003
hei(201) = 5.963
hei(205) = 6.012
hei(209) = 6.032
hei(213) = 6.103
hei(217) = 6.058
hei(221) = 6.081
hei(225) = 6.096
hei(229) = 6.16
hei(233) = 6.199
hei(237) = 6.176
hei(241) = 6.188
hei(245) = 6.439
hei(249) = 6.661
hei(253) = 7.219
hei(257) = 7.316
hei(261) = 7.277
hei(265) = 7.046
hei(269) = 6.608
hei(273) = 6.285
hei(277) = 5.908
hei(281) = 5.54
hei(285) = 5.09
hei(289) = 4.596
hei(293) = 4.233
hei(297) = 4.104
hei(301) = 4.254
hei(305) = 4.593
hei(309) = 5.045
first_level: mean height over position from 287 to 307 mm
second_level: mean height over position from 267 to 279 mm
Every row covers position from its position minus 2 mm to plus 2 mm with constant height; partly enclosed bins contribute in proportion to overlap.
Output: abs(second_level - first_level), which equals 1.9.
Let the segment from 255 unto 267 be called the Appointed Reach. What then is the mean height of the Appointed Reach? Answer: 7.2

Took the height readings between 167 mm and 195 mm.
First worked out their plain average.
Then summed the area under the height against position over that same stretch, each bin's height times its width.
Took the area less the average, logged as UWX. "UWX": 163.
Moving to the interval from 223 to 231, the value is 43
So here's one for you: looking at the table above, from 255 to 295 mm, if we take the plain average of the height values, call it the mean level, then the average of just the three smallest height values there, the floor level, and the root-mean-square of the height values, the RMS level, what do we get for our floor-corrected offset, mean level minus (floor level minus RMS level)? 7.43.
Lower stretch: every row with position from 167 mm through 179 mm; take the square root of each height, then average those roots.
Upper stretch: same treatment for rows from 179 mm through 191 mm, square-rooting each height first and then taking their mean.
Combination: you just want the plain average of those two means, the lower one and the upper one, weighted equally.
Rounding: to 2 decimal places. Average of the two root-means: 2.46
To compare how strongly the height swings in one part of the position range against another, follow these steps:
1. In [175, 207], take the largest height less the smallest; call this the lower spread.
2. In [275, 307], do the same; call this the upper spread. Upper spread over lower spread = 12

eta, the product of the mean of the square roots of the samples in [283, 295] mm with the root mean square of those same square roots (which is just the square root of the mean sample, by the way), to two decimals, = 4.64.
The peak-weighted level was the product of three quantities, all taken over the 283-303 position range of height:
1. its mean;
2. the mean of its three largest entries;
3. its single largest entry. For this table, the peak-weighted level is 105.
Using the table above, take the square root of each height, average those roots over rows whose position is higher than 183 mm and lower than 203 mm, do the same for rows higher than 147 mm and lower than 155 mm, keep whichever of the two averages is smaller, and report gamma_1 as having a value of 2.45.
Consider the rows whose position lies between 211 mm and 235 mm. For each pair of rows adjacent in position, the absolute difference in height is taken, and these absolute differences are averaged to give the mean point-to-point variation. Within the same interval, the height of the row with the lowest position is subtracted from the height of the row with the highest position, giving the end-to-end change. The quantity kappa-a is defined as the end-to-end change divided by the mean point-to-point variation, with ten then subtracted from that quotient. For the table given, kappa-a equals -7.4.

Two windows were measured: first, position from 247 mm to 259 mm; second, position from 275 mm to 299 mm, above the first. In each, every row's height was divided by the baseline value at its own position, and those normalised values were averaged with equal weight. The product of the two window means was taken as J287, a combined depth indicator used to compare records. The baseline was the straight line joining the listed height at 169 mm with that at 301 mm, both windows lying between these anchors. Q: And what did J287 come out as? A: 1.59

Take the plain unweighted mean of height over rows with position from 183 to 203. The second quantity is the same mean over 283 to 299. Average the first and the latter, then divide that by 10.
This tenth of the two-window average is 0.526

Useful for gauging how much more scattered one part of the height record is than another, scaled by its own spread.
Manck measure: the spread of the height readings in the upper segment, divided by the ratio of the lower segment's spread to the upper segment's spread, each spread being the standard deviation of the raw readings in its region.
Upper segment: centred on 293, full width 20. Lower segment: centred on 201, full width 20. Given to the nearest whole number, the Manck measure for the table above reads 5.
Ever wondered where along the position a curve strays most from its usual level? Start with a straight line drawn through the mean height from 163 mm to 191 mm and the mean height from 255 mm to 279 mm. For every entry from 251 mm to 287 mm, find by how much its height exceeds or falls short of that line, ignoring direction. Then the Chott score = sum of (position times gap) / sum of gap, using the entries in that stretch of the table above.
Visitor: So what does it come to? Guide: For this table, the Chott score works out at 273.5 mm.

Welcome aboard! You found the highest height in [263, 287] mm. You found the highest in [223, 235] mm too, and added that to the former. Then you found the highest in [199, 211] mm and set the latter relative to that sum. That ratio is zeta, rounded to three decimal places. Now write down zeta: 0.455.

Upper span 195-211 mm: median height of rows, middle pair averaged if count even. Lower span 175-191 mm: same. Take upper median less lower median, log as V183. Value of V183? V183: -0.03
